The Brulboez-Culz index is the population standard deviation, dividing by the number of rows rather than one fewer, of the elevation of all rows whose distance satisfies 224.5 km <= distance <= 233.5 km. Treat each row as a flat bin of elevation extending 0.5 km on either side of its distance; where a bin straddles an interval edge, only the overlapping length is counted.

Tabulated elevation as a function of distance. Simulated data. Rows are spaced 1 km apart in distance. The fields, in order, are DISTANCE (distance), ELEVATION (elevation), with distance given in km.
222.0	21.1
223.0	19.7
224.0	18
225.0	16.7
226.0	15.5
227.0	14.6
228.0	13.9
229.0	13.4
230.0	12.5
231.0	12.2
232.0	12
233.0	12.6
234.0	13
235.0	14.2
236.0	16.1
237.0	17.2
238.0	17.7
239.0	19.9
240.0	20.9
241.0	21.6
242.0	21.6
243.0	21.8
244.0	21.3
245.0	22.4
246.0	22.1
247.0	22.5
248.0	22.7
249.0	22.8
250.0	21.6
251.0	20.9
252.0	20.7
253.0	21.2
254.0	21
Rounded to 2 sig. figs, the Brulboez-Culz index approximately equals 1.5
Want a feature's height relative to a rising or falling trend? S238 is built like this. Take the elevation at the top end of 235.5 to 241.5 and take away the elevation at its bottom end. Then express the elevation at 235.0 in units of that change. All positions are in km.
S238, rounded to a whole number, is 3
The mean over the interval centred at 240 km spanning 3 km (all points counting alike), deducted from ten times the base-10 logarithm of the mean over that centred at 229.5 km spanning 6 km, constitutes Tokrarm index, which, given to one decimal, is -9.6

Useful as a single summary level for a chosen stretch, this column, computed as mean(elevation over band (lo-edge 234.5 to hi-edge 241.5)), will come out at 18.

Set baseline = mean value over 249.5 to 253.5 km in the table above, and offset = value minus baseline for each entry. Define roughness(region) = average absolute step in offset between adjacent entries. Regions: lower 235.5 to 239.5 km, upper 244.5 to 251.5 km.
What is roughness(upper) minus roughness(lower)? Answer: -0.8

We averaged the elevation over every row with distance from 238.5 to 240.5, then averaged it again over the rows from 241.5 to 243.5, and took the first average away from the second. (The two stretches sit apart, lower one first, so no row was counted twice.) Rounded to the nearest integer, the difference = 1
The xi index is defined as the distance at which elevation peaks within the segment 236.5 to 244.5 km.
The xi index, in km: 243.0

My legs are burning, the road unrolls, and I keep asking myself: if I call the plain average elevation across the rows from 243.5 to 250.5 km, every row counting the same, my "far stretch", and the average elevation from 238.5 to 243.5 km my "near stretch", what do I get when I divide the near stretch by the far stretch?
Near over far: 0.95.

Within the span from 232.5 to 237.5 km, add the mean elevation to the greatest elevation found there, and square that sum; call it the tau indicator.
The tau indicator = 1013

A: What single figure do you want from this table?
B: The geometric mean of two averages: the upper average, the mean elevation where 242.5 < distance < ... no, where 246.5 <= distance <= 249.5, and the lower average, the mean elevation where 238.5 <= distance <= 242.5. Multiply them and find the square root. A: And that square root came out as 21.8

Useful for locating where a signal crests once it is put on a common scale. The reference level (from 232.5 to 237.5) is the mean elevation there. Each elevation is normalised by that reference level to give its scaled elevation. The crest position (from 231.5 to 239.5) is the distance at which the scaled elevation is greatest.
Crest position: 239.0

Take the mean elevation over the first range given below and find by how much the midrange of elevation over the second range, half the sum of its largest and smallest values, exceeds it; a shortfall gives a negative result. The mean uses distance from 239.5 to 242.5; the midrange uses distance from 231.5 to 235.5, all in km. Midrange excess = -8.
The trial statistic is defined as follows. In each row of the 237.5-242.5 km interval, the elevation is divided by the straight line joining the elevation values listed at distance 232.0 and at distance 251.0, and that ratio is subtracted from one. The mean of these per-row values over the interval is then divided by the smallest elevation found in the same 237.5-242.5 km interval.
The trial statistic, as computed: -0.016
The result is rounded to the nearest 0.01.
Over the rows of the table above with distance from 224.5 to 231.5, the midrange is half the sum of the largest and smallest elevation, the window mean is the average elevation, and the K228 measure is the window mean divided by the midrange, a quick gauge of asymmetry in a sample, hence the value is 0.98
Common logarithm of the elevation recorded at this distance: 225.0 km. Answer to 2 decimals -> 1.22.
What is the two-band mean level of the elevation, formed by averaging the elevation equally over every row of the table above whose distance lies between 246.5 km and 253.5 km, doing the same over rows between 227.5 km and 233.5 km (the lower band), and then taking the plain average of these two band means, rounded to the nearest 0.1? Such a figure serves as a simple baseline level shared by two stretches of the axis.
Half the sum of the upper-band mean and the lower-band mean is 17.3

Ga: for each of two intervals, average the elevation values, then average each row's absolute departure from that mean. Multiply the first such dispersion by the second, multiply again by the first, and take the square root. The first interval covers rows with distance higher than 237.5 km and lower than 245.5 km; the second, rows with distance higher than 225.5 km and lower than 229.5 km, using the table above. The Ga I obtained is 0.88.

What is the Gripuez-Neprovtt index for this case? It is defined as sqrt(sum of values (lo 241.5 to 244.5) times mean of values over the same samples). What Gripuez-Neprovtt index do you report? 37.4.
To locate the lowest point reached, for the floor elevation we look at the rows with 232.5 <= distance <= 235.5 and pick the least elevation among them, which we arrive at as 12.6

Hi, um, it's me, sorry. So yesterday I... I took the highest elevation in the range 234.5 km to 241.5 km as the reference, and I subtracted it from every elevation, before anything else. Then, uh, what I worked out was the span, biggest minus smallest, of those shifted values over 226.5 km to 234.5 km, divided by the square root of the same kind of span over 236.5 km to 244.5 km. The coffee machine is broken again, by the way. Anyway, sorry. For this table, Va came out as 1.2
